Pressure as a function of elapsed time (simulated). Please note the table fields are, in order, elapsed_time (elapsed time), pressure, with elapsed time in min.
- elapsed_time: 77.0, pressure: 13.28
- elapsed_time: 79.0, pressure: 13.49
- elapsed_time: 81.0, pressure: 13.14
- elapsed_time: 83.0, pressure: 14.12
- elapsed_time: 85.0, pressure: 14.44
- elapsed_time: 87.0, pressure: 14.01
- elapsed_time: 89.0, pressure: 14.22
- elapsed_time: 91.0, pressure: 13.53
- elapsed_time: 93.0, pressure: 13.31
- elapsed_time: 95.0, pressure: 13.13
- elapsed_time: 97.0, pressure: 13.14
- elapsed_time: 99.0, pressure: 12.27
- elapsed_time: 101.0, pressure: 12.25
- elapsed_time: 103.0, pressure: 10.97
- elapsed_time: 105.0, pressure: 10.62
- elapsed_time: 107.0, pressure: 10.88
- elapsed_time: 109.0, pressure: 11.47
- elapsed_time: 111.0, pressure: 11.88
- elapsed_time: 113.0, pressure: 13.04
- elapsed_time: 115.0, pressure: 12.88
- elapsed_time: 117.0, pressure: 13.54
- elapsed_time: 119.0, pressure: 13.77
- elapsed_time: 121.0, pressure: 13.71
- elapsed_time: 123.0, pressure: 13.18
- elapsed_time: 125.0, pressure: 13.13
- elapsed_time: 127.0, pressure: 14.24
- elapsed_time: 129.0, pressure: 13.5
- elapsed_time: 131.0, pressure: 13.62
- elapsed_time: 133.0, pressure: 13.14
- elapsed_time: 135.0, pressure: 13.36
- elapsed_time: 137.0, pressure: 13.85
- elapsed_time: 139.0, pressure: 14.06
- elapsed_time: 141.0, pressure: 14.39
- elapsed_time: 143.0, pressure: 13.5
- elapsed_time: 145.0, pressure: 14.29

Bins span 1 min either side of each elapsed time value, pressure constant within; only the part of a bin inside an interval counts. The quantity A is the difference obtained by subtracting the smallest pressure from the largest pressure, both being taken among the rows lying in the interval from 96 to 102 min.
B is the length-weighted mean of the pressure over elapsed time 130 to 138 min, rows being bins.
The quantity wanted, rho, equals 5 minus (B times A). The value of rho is -7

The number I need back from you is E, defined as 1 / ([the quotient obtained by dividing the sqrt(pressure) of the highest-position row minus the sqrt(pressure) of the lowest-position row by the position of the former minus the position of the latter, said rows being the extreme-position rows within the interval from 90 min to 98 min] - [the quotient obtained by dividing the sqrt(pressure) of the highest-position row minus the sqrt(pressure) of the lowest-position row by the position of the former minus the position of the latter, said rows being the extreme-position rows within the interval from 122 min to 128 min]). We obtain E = -22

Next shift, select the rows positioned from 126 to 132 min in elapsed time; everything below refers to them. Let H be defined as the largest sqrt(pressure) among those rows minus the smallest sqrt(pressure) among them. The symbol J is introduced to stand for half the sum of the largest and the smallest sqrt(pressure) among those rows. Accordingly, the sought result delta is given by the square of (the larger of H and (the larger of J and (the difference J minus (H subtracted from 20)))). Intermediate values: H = 0.10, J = 3.72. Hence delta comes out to 13.9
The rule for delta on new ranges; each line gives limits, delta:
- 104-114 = 11.8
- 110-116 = 12.5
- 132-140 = 13.6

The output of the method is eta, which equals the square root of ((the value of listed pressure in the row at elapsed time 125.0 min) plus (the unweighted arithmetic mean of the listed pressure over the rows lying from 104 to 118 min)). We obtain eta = 5.02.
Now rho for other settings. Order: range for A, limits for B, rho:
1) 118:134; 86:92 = -10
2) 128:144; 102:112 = -9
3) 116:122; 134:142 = 2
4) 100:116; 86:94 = -28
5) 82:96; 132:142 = -13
